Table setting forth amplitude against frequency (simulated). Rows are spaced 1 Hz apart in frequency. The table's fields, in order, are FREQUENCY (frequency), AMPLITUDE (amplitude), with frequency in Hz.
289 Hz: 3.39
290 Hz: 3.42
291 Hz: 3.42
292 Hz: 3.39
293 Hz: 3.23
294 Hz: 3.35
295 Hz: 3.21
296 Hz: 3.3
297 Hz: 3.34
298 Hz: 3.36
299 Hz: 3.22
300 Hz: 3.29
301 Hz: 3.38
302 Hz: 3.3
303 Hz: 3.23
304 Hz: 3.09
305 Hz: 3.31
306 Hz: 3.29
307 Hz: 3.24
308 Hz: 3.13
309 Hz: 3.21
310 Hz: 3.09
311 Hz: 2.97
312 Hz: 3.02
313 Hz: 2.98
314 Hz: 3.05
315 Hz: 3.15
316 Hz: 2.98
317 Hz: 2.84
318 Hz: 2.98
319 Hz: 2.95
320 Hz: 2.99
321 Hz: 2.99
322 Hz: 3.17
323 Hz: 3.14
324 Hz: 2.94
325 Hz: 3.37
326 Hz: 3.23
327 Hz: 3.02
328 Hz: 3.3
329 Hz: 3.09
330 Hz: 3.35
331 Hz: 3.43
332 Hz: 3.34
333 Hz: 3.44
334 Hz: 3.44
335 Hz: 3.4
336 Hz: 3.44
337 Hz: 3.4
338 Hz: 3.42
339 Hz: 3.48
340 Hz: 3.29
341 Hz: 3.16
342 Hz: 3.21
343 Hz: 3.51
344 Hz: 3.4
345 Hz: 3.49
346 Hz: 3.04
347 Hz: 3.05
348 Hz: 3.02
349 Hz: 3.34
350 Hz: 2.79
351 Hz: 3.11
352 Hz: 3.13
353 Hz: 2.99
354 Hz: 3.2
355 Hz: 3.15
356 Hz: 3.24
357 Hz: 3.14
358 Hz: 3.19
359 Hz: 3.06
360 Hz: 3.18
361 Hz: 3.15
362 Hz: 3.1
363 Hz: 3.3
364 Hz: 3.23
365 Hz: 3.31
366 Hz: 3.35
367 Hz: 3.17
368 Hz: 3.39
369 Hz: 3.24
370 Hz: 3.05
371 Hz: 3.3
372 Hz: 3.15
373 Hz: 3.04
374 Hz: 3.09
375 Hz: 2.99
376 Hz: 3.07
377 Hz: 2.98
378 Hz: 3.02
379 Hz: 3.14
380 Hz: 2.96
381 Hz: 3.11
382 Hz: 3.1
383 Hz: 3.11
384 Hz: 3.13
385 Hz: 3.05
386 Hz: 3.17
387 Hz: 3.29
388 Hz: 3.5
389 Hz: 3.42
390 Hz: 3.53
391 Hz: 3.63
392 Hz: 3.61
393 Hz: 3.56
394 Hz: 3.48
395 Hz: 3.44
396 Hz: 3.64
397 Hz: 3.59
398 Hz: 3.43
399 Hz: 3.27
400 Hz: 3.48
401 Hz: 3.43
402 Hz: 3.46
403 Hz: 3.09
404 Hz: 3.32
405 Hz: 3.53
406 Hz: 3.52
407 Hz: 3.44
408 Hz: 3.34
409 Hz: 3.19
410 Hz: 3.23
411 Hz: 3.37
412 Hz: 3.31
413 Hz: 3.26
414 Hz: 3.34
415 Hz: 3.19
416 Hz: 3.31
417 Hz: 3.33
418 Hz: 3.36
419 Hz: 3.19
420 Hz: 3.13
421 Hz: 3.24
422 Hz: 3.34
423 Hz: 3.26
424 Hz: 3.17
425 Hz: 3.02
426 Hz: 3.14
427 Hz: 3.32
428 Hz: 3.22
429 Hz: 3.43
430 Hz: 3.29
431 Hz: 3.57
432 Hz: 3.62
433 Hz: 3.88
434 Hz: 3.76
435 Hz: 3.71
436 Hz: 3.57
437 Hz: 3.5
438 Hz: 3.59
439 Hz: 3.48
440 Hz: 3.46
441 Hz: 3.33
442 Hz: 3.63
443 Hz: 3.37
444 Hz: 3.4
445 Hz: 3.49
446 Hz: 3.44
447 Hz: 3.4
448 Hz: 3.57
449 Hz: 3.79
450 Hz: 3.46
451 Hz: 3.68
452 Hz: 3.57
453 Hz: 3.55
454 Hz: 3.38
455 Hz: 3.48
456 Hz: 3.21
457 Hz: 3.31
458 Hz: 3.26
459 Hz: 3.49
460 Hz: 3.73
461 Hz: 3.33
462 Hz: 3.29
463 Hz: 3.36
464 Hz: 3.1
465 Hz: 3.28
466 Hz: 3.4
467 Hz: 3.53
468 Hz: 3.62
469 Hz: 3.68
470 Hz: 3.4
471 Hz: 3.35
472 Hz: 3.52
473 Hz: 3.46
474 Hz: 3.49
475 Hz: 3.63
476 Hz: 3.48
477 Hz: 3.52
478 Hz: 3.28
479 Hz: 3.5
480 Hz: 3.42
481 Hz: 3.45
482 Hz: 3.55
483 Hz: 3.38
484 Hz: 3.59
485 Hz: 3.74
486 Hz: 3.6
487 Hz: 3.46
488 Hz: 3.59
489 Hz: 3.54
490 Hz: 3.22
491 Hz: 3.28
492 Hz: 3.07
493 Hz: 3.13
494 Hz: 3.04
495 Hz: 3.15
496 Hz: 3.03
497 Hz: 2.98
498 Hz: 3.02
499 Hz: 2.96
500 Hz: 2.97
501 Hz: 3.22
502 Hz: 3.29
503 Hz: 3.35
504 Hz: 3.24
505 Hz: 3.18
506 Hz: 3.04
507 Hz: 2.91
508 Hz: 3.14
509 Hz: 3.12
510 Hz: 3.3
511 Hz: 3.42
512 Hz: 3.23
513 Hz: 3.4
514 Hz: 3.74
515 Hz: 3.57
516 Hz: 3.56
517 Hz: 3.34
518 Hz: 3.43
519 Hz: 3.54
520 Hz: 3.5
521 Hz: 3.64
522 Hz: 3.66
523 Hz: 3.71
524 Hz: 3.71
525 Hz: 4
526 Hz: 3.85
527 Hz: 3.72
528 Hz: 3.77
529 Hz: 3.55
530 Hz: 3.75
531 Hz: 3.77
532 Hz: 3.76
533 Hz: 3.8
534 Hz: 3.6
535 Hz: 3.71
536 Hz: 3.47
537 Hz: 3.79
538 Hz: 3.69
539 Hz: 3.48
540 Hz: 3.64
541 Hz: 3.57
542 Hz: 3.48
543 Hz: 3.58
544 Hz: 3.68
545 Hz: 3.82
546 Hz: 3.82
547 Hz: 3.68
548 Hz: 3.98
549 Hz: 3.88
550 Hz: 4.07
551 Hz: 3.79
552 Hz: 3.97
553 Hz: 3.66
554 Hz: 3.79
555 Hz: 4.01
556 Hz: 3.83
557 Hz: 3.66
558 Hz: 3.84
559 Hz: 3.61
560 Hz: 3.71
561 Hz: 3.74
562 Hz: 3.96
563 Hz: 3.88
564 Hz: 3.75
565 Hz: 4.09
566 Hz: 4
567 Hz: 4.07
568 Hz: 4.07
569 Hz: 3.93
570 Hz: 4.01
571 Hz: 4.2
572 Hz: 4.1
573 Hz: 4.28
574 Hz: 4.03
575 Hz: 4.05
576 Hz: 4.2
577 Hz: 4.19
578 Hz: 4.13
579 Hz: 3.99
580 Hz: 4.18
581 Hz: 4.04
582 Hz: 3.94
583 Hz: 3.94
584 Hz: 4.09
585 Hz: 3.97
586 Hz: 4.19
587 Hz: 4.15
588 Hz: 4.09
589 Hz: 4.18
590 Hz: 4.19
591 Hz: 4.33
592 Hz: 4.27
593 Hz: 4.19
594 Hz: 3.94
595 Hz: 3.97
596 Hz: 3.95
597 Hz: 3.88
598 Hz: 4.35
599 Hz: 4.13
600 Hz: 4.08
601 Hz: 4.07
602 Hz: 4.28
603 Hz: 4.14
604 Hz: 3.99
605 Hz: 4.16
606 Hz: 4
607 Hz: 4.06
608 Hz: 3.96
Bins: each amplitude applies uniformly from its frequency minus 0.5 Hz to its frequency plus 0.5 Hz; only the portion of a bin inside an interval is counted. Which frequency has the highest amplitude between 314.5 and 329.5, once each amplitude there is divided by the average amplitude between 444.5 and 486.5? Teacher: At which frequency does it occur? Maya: 325 Hz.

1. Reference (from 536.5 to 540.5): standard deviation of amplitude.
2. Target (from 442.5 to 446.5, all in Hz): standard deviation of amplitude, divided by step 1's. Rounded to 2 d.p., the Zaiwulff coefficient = 0.40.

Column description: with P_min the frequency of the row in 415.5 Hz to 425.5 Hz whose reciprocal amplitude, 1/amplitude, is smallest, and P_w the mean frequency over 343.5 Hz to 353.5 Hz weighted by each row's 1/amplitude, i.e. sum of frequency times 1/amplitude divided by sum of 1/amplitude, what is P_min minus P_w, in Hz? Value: 69.4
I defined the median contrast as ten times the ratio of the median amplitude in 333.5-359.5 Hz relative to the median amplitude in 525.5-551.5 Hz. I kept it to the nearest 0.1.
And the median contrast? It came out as 8.6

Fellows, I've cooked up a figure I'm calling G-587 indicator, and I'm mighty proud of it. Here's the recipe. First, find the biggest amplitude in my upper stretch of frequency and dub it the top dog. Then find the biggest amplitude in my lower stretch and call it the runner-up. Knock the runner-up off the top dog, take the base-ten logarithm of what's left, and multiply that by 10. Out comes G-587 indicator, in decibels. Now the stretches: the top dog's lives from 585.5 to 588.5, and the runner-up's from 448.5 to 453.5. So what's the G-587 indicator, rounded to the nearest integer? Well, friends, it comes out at -4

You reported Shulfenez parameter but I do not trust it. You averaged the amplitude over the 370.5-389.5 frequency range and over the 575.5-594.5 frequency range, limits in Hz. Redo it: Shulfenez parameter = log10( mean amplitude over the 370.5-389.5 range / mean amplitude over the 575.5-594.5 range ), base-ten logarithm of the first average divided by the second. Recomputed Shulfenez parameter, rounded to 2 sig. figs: -0.12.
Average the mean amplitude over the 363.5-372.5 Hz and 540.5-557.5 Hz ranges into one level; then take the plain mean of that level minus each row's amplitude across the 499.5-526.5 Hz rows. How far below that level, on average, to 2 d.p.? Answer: 0.10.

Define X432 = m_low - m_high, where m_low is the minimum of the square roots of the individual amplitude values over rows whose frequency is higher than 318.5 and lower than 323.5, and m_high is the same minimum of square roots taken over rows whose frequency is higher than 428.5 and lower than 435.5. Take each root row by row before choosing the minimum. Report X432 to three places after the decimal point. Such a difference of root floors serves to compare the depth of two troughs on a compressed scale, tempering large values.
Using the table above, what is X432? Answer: -0.096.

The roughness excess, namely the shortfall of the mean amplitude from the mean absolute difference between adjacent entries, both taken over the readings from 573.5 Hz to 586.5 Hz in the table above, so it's -3.96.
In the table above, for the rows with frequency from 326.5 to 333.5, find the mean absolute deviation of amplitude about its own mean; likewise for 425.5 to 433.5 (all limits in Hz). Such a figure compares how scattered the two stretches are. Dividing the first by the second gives 0.67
